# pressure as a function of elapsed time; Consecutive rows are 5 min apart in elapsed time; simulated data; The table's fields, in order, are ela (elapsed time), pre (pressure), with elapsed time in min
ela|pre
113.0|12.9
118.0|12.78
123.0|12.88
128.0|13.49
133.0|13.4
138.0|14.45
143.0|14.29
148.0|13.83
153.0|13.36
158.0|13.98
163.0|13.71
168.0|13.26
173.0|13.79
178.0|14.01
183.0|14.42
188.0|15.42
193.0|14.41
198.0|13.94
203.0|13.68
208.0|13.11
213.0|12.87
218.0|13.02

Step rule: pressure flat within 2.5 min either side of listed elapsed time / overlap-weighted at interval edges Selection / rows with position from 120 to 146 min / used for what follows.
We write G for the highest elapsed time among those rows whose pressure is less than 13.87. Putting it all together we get 133.0 min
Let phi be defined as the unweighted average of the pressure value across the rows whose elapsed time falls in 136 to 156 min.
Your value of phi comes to 14.0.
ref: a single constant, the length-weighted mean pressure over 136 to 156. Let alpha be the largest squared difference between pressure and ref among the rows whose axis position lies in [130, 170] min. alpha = 0.5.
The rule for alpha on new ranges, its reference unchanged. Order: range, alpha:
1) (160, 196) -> 2.1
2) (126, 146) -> 0.3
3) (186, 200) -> 2.1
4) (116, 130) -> 1.4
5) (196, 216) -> 1.2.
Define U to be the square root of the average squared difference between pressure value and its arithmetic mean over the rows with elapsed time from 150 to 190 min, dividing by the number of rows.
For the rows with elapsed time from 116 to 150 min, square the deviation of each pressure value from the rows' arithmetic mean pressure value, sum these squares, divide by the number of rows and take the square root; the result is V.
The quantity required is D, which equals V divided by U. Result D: 0.93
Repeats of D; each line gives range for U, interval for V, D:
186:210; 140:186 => 0.46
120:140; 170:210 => 1.12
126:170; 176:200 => 1.33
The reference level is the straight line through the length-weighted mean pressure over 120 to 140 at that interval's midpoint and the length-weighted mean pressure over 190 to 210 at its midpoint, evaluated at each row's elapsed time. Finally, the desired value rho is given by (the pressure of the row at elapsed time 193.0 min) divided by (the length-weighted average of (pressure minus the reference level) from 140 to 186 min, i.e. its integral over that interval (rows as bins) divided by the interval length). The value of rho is 70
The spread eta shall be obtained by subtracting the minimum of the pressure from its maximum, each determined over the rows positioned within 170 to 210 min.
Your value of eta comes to 2.31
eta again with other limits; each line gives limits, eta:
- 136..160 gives 1.09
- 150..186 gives 1.16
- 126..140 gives 1.05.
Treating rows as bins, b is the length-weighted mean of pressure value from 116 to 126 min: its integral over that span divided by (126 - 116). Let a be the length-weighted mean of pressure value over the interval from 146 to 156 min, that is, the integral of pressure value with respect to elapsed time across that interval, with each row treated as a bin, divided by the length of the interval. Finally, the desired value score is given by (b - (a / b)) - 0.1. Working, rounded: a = 13.6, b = 12.9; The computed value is 11.7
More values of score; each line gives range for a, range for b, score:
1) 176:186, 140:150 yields 13.0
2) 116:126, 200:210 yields 12.4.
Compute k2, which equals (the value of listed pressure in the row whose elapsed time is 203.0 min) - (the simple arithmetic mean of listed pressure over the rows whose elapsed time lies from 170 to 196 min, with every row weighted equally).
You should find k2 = -0.73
